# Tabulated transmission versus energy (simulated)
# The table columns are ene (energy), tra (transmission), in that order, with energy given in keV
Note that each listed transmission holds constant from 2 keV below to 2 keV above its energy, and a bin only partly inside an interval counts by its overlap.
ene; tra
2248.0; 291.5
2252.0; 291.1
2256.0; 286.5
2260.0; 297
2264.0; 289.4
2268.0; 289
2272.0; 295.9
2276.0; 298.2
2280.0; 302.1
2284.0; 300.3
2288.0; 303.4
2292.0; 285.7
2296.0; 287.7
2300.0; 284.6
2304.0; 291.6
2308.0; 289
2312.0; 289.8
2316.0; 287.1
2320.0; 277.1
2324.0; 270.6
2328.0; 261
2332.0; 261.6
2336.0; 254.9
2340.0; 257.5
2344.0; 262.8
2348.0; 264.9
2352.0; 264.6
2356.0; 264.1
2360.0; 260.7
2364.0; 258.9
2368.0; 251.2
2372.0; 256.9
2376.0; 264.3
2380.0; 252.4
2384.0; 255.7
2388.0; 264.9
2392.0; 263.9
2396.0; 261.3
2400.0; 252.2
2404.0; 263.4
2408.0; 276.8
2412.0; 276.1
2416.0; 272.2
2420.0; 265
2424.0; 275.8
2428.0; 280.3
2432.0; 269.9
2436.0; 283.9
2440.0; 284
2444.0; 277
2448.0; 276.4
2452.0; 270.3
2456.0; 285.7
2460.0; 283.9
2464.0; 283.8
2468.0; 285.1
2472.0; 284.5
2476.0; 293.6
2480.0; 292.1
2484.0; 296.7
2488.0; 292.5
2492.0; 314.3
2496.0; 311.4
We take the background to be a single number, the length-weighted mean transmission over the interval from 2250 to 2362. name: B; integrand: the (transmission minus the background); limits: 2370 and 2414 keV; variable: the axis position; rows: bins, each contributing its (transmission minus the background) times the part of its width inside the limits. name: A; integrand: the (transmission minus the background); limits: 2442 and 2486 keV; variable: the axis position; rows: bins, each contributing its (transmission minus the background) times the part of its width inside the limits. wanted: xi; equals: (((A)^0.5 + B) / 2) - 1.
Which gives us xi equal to -401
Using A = 152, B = -813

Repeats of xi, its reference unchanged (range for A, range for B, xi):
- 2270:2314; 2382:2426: -317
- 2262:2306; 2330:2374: -455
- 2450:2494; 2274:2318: 265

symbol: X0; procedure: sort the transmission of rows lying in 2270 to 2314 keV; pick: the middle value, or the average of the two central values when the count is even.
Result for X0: 292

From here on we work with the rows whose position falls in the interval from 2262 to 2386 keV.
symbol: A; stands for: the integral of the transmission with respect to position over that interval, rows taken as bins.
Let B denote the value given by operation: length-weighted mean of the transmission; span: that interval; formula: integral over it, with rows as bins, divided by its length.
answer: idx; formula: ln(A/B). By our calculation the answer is 4.8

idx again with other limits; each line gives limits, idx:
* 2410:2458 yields 3.9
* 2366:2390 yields 3.2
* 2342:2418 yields 4.3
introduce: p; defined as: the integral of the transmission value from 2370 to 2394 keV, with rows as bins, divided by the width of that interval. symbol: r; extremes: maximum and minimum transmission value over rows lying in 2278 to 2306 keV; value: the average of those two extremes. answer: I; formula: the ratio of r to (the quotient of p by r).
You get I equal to 333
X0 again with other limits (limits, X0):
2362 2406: 259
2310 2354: 265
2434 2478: 284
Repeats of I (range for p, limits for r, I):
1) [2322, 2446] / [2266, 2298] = 327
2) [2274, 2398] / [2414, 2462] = 278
